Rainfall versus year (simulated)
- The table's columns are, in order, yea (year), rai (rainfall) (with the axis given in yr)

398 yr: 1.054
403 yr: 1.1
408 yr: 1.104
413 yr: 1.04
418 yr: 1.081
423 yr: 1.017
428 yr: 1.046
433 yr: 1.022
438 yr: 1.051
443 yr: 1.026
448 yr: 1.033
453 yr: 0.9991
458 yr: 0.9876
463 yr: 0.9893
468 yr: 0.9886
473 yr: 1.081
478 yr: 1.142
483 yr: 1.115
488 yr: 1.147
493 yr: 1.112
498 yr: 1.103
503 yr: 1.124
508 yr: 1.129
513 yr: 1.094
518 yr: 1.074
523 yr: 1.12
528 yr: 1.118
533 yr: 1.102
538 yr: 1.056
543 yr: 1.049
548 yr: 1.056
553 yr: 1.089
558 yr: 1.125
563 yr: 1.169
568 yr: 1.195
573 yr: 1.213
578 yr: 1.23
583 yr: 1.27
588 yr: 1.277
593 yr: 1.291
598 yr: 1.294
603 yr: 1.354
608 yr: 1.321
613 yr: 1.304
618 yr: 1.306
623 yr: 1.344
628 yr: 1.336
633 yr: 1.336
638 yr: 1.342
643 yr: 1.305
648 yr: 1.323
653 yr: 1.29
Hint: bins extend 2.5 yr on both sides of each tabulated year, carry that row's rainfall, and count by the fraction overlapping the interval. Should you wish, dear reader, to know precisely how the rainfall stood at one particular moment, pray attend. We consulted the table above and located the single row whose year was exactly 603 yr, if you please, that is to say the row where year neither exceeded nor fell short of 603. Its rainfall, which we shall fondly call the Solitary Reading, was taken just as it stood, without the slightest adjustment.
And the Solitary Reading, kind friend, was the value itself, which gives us 1.354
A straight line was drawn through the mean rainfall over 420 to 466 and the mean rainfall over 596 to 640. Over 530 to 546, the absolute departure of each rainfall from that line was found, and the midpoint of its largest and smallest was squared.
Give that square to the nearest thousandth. 0.012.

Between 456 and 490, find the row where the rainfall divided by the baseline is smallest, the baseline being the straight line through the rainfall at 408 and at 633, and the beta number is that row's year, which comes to 468 yr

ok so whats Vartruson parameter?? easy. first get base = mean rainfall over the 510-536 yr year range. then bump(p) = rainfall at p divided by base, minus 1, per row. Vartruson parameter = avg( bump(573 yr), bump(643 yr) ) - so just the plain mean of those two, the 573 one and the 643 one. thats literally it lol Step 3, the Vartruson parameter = 0.14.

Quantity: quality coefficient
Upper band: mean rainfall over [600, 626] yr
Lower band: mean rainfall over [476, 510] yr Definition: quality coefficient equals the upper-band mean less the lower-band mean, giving 0.201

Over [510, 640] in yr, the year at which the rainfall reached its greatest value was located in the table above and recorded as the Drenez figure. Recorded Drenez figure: 603 yr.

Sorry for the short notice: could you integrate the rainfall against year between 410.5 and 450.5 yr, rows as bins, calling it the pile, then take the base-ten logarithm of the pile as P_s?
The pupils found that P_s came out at 1.62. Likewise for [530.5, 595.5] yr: 1.88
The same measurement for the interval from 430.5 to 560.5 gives 2.15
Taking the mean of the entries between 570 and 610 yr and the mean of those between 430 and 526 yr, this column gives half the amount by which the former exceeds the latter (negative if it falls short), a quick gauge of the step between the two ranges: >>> 0.105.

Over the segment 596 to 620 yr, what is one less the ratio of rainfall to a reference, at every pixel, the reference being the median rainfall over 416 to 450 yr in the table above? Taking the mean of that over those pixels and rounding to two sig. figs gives -0.27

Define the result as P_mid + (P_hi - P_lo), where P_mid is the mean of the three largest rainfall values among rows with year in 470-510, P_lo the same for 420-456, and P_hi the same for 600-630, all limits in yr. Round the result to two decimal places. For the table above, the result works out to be 1.44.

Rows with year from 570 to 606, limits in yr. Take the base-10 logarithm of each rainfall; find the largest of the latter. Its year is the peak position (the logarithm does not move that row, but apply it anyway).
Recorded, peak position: 603 yr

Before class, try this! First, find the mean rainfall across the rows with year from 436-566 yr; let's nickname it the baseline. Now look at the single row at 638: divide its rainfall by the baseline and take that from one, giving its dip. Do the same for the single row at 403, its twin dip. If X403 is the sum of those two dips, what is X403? -0.26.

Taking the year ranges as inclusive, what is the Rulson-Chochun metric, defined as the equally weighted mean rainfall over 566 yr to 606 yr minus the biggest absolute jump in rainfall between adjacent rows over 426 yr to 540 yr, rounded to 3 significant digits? 1.17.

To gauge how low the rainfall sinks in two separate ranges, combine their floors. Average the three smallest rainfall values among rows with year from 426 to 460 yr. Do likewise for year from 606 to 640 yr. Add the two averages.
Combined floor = 2.31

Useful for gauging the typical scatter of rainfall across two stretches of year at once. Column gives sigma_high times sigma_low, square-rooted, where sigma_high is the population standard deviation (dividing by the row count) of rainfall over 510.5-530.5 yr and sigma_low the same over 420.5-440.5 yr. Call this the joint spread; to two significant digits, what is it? 0.017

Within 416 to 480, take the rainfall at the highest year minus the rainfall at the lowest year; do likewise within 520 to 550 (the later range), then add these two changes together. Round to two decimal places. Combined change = 0.00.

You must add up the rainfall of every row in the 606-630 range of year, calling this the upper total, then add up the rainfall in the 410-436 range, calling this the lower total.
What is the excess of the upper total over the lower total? 1.4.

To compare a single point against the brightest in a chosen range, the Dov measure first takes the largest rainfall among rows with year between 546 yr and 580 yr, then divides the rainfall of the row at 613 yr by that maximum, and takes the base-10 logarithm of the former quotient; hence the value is 0.03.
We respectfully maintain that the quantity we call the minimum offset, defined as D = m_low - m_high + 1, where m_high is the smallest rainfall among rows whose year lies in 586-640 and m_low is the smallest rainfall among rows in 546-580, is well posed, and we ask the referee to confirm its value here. 0.78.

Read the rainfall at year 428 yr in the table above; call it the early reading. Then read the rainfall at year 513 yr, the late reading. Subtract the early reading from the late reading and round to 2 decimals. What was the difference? 0.05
